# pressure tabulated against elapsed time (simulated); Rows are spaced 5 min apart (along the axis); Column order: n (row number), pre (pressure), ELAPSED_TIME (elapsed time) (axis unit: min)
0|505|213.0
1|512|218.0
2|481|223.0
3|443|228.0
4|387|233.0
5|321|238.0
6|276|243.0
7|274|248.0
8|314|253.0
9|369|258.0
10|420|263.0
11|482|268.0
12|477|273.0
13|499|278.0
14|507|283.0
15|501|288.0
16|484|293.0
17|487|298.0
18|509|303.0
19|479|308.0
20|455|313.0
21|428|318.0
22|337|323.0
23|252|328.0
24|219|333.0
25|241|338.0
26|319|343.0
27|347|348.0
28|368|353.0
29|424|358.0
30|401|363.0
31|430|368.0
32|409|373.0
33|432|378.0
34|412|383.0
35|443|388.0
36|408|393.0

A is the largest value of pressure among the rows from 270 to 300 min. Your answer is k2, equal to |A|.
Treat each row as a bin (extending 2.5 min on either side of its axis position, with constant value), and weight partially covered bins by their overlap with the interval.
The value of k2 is 507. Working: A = 507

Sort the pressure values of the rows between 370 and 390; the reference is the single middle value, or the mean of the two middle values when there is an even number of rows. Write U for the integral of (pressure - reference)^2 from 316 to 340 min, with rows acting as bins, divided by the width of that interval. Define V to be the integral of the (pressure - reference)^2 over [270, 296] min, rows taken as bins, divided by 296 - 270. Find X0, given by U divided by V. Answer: 4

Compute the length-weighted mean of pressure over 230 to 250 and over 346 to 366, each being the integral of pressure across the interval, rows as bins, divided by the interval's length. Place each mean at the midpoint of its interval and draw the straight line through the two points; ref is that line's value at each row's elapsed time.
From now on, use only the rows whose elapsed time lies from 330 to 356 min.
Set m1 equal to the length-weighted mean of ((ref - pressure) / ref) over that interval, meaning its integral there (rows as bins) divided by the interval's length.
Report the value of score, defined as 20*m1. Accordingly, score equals 4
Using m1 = 0.2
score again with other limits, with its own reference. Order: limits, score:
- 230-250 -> 0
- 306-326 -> -3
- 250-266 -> -2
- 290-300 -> -8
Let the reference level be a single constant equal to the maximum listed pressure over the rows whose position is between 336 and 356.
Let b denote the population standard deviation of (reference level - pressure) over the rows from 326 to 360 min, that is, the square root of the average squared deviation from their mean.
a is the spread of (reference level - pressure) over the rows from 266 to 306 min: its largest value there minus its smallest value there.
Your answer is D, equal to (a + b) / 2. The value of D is 51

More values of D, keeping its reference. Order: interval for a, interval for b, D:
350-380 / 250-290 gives 65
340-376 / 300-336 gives 108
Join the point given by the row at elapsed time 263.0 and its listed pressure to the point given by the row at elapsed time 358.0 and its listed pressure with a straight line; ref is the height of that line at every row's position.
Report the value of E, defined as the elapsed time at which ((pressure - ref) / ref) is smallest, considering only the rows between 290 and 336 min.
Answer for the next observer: 333.0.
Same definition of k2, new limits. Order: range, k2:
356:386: 432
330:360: 424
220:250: 481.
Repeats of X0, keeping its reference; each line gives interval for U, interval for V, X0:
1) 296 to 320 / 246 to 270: 0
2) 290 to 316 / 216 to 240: 1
